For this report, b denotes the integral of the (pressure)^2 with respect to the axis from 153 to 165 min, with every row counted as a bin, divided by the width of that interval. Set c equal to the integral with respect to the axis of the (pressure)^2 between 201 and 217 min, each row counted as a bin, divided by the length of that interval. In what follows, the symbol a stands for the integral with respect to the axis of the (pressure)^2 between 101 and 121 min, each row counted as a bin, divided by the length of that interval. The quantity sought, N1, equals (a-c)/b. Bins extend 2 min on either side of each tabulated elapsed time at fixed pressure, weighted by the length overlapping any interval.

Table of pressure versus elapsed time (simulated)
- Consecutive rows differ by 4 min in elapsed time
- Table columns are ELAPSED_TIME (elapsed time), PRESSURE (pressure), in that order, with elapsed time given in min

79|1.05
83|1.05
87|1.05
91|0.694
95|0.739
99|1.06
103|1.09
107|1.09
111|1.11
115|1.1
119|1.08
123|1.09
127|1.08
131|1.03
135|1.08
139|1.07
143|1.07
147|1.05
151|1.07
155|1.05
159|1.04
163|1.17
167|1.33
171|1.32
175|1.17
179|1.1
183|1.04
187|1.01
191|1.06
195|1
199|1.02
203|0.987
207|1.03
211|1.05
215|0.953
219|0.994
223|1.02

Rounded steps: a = 1.20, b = 1.18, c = 1.01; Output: 0.16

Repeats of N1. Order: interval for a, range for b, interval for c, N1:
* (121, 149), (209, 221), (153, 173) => -0.27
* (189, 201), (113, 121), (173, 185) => -0.14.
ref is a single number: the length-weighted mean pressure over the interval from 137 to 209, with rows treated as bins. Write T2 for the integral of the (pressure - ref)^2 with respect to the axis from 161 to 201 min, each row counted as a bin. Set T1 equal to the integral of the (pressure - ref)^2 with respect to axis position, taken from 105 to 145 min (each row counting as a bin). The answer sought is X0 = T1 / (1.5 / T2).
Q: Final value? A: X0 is 0.01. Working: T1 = 0.02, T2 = 0.6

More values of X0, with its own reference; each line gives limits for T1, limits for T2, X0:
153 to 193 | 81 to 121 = 0.42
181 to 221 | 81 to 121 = 0.19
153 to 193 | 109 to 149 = 0.01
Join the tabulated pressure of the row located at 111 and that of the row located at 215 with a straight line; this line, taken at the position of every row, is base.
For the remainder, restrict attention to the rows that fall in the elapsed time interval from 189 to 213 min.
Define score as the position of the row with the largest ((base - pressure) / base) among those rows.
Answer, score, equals 203 min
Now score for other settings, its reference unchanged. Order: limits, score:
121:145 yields 131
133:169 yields 147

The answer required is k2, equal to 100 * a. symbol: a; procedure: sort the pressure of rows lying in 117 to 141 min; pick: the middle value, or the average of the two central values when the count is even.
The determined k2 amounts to 108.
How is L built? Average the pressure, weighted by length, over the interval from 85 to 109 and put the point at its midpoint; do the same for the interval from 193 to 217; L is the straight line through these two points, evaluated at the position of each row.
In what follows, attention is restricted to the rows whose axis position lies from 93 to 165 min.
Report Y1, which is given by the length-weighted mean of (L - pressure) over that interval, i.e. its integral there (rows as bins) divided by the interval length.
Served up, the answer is -0.09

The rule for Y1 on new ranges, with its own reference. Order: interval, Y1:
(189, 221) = -0.01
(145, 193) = -0.13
